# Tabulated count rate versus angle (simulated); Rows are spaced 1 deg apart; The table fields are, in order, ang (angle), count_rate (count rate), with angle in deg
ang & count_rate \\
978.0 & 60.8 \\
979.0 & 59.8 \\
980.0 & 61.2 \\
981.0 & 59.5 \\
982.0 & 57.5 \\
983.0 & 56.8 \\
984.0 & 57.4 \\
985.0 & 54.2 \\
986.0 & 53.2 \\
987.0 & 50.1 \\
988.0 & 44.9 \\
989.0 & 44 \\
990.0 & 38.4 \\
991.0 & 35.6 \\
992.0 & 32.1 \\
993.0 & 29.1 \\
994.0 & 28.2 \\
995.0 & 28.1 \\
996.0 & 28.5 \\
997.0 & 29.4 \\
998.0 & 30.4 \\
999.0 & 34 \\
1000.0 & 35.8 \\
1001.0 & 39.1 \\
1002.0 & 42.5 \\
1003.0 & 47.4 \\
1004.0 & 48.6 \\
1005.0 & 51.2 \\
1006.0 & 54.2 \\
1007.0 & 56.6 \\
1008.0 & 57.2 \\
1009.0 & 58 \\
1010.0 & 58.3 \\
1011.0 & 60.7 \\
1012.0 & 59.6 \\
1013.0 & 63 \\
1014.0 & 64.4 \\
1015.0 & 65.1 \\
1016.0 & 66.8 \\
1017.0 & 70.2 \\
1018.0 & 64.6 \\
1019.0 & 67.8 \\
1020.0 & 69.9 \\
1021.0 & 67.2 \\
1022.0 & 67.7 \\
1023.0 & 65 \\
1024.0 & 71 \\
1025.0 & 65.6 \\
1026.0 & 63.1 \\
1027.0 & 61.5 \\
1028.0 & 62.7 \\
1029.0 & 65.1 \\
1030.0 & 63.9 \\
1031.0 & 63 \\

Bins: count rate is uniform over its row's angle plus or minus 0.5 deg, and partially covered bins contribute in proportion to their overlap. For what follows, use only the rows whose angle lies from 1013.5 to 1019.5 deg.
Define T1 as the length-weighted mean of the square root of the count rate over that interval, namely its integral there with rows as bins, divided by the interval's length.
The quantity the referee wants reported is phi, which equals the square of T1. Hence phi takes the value 66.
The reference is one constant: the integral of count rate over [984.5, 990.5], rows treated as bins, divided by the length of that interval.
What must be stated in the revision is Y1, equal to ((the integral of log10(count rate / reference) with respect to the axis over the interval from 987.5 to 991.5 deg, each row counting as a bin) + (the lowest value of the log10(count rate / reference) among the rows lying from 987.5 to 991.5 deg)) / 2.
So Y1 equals -0.2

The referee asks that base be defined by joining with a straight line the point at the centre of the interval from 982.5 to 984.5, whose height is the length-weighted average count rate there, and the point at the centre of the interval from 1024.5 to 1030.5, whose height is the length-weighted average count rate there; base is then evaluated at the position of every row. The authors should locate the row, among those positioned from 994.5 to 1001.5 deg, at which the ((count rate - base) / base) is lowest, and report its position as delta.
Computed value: 995.0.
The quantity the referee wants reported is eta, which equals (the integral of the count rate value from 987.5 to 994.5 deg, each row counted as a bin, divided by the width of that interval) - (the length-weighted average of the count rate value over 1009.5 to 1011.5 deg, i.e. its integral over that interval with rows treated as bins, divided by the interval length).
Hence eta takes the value -23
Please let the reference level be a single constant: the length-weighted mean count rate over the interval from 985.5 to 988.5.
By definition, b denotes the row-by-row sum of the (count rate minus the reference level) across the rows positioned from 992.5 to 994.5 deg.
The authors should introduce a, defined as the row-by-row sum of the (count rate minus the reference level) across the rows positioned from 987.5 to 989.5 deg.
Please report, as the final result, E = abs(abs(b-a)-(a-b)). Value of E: 0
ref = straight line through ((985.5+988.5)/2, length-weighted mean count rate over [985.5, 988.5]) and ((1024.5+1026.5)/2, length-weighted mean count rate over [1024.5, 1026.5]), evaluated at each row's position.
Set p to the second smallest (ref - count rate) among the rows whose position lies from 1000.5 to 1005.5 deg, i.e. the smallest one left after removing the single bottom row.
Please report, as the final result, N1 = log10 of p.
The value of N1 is 0.9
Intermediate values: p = 7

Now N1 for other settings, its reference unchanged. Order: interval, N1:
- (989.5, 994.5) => 1.2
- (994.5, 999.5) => 1.4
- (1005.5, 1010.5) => -1.5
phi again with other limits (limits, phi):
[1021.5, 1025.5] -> 67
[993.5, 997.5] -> 29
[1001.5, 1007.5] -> 50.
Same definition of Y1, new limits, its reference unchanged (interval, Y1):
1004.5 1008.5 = 0.1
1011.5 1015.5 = 0.3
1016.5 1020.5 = 0.4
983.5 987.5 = 0.1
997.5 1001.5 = -0.4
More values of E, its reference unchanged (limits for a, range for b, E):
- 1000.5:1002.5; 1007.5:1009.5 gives 67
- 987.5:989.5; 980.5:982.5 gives 56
